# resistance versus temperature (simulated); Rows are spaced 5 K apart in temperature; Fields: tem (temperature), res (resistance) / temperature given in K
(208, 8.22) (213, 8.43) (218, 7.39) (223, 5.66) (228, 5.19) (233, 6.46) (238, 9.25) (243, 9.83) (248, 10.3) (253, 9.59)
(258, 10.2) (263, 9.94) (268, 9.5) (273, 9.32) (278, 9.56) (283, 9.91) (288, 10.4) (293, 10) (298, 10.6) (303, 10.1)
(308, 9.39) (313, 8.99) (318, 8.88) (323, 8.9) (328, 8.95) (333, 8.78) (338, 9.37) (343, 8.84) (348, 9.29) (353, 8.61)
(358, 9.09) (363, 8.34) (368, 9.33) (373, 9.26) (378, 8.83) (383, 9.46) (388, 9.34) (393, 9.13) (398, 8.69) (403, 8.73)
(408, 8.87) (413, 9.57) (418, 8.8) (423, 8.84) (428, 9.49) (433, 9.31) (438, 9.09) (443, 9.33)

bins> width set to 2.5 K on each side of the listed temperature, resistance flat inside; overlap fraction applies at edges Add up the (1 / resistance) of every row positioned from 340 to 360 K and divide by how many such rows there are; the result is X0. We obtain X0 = 0.112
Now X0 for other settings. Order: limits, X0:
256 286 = 0.103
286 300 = 0.097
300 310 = 0.103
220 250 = 0.139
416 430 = 0.111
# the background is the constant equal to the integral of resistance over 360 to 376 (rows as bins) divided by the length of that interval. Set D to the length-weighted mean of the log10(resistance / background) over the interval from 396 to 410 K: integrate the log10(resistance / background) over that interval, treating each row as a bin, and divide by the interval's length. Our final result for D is -0.010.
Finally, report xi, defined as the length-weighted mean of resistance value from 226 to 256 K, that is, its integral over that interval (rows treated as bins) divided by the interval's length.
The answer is 8.52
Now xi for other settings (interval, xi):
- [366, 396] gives 9.21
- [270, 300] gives 9.95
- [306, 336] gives 8.98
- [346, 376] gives 8.98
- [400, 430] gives 9.04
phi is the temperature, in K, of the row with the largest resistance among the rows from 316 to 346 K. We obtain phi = 338 K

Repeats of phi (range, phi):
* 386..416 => 413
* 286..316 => 298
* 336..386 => 383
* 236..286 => 248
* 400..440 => 413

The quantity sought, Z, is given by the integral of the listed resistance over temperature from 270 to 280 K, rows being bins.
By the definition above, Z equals 94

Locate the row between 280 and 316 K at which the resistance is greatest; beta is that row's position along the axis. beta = 298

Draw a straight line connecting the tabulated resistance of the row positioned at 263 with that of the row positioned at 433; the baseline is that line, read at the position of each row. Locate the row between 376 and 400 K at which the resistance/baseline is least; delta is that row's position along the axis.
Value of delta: 398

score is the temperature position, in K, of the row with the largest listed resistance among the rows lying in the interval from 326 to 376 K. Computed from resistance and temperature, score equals 338 K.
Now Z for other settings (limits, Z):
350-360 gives 89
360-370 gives 88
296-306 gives 103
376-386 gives 92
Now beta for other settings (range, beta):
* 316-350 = 338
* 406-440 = 413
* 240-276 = 248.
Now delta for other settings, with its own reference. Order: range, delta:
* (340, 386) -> 363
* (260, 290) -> 273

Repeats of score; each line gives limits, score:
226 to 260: 248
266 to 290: 288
